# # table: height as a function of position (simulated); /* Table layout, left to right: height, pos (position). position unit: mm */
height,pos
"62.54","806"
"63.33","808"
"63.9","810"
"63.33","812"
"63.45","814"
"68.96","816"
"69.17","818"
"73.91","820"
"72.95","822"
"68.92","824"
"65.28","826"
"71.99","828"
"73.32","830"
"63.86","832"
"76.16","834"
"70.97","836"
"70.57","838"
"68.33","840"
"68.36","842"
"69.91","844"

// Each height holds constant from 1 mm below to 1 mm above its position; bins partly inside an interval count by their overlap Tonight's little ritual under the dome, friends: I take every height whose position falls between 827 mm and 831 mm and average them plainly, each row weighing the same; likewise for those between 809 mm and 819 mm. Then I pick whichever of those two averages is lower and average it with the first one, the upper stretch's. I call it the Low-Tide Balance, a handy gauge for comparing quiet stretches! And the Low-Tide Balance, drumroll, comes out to 69.2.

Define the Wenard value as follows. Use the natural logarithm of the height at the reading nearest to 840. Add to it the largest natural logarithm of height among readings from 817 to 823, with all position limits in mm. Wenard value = 8.53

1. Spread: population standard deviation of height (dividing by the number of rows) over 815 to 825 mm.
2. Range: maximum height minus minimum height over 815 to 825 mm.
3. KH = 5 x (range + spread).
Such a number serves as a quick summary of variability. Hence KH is 36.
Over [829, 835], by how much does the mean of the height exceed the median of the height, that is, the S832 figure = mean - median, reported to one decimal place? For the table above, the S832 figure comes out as -2.2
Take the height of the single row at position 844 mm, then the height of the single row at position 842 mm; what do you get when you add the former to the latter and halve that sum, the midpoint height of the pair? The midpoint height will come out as 69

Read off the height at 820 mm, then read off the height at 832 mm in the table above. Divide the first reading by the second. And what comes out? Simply 1.16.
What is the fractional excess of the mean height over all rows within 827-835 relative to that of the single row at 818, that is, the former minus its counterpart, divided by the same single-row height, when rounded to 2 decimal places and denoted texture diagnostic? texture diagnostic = 0.03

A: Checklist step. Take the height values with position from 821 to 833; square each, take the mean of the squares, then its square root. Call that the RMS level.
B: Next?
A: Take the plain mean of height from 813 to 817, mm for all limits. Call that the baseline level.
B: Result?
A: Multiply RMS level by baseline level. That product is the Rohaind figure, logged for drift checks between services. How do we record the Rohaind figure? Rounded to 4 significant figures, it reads 4600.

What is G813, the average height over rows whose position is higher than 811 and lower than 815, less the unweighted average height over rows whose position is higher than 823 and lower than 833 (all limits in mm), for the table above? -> -5.3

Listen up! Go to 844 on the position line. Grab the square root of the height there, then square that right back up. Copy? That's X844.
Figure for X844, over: 70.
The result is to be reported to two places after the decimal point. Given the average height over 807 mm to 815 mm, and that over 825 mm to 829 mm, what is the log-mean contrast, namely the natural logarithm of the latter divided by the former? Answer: 0.08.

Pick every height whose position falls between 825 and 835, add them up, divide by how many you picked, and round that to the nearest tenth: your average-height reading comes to 70.1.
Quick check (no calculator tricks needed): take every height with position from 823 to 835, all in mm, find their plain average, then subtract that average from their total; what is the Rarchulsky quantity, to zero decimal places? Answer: 350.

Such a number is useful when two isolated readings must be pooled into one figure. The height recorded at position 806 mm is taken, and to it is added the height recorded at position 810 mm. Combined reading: 126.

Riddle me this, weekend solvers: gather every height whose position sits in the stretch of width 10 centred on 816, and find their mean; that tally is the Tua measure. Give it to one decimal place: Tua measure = 67.8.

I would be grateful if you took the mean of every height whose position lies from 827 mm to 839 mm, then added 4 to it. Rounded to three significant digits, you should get 75.1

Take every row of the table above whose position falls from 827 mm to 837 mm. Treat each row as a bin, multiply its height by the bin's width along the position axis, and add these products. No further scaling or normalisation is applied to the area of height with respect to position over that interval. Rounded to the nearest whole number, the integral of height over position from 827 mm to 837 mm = 713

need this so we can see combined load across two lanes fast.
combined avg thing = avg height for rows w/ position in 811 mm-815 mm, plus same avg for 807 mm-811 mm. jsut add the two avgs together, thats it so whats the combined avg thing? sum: 127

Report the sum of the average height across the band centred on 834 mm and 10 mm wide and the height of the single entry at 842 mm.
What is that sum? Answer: 139.3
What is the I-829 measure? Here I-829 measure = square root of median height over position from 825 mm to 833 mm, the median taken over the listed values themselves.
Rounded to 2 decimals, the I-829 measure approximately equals 8.28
